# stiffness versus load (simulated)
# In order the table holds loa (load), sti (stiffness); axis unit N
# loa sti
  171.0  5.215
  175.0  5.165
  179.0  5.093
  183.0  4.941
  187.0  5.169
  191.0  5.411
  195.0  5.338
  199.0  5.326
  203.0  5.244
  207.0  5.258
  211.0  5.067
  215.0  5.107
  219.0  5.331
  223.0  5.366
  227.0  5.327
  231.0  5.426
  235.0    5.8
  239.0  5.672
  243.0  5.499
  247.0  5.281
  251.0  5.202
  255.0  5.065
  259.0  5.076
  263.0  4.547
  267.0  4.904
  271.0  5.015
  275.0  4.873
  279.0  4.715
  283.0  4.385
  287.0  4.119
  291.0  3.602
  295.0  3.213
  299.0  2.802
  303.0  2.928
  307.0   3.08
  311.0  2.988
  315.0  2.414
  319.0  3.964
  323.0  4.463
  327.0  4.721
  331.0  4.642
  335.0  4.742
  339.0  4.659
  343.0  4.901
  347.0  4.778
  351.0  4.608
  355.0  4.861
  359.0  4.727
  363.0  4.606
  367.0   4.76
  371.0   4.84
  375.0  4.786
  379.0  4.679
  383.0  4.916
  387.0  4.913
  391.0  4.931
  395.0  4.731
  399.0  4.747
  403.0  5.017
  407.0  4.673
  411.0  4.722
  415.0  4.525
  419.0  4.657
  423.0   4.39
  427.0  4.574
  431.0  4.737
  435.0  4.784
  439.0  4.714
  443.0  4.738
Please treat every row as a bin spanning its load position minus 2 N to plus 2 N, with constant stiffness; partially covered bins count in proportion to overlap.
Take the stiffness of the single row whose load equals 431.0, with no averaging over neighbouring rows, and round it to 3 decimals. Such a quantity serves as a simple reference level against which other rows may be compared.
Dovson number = 4.737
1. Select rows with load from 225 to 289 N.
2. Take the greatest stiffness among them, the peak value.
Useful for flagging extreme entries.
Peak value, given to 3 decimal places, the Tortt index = 5.800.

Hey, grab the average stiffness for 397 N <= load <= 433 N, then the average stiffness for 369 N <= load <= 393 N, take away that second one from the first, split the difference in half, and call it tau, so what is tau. -0.09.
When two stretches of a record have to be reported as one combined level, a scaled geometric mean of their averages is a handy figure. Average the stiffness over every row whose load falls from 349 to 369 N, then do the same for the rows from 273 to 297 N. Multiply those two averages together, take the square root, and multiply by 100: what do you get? 442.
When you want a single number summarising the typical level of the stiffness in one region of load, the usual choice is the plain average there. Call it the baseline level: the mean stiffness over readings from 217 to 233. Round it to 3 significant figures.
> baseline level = 5.36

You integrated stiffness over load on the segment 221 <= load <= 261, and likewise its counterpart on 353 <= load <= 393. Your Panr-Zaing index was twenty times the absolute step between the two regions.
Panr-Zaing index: 456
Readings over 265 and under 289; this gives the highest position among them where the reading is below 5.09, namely 287.0 N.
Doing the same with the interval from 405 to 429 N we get 427.0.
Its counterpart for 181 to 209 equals 183.0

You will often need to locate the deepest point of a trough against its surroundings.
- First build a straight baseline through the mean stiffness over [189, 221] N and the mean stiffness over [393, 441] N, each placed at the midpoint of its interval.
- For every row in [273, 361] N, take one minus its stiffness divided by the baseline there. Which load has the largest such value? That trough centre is 315.0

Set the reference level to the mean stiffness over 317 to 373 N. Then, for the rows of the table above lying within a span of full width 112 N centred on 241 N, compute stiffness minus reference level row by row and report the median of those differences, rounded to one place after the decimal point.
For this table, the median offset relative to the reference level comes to 0.5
